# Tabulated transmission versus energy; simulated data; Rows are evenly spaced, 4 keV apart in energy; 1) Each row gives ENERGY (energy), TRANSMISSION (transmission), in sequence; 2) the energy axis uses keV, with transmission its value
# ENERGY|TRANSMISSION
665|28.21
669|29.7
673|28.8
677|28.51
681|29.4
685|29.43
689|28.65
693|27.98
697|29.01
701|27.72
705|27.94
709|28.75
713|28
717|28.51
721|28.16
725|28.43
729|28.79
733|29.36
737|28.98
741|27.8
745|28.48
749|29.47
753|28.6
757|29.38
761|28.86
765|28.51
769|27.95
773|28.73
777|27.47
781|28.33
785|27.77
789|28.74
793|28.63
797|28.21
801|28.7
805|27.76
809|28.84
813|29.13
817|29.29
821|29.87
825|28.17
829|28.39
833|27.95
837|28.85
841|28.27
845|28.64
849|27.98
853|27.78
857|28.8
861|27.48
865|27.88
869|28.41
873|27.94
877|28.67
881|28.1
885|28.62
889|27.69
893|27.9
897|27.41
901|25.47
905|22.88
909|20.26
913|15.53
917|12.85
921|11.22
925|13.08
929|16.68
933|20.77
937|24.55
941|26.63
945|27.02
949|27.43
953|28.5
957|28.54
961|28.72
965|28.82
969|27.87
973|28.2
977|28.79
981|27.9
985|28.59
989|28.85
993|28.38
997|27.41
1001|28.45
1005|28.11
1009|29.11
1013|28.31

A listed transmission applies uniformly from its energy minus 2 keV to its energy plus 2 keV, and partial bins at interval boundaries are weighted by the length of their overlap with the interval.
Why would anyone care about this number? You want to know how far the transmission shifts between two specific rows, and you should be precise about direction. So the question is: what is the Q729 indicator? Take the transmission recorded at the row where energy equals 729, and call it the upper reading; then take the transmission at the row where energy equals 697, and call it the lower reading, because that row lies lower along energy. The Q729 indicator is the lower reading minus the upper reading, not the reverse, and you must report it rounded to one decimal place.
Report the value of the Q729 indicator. 0.2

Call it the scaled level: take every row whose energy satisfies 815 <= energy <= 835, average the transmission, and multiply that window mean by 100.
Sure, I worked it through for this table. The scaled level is 2873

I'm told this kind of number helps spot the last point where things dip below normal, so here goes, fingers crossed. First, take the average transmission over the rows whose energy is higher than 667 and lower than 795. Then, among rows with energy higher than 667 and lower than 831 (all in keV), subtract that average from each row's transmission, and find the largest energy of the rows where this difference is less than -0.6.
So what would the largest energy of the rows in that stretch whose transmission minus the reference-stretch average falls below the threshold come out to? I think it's 805 keV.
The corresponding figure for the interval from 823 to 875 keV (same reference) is 873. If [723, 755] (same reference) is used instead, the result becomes 741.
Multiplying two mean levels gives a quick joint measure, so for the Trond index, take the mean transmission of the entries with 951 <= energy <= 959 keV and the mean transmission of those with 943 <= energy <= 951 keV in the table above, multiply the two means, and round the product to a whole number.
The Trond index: 776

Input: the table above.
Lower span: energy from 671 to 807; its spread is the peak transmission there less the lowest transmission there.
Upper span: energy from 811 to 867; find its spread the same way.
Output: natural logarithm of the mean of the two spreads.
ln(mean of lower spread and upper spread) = 0.8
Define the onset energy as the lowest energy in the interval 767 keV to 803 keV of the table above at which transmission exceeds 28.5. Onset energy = 773 keV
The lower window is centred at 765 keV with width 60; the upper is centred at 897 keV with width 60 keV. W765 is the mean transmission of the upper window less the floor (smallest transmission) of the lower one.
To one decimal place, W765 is -4.4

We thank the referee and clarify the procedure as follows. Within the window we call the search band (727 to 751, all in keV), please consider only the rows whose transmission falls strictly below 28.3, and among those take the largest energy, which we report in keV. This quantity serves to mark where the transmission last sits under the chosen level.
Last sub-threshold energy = 741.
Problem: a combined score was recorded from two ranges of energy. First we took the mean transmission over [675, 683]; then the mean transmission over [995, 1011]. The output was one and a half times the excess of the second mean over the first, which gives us -1.0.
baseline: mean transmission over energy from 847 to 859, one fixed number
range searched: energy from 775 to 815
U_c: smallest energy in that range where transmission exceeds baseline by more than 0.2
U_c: 789 keV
